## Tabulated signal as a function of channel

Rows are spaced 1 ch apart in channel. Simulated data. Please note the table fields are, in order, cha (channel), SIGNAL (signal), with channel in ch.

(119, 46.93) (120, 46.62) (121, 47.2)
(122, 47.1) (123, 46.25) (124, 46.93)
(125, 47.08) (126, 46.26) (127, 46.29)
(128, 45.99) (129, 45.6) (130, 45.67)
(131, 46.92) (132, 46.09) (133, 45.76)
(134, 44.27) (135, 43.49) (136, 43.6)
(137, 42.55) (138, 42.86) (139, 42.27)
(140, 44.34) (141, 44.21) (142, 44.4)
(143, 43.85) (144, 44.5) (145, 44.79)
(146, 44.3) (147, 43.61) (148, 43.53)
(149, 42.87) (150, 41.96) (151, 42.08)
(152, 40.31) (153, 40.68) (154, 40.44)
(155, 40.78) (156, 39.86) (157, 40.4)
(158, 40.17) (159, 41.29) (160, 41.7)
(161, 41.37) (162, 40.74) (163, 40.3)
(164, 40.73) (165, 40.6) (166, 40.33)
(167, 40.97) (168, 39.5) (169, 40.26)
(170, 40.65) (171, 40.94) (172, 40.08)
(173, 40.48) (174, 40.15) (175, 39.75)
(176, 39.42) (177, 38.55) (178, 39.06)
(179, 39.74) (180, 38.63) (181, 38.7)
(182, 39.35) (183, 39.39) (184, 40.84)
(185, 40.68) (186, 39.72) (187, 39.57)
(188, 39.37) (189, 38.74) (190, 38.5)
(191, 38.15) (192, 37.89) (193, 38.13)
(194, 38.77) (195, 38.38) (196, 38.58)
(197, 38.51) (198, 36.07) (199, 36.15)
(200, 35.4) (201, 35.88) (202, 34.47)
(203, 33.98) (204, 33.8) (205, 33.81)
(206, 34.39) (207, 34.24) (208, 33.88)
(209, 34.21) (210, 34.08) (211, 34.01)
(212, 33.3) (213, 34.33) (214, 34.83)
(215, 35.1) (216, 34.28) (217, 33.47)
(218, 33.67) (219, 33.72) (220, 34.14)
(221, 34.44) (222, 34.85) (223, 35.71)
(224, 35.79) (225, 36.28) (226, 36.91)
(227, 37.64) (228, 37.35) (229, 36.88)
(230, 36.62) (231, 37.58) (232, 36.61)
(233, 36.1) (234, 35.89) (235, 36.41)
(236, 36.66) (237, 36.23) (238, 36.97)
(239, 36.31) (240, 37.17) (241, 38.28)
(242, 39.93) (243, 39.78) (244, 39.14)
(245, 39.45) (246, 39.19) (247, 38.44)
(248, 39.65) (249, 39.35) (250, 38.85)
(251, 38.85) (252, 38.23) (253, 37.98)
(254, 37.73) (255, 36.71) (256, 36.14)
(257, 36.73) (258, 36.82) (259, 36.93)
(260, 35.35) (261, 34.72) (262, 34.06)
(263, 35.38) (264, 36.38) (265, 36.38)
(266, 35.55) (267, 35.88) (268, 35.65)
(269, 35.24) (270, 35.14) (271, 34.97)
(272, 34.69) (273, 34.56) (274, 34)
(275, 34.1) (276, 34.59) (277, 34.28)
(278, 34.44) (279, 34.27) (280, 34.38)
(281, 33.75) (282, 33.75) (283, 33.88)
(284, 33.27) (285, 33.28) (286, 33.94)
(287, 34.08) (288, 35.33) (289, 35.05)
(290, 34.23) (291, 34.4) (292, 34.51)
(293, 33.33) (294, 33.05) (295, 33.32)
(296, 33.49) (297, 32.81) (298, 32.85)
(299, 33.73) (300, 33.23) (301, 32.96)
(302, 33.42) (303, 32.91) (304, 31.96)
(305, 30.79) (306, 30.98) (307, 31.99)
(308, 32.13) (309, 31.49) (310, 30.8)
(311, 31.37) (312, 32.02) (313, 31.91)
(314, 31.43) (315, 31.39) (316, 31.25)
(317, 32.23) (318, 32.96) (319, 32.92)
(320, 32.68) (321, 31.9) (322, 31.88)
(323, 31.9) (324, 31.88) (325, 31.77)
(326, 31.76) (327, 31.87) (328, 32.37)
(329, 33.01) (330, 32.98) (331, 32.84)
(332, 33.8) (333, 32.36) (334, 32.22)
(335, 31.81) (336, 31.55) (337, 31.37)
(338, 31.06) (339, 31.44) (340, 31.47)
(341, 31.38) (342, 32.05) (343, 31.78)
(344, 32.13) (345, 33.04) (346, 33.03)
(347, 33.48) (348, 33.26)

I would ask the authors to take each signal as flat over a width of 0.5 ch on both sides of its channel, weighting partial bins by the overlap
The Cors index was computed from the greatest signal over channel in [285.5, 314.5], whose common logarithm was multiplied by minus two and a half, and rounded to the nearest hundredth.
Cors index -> -3.87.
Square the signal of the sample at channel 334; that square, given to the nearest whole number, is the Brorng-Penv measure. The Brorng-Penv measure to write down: 1038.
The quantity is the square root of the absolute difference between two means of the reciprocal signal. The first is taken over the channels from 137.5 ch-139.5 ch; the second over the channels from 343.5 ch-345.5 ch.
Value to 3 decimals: 0.085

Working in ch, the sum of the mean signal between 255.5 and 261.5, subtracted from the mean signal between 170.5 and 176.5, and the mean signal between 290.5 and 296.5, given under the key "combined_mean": 38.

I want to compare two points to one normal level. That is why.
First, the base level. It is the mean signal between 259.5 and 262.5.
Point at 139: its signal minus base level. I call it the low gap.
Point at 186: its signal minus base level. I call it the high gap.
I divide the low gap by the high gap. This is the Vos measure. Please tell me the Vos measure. 1.5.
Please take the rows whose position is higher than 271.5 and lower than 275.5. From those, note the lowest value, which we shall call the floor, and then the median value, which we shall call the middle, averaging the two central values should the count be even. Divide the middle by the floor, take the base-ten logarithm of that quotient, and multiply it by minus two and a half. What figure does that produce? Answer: -0.010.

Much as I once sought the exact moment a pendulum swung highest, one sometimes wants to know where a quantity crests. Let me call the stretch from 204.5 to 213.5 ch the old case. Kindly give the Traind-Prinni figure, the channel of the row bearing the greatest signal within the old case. 206 ch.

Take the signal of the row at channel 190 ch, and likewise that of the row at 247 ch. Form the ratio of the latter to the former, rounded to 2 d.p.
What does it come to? 1.00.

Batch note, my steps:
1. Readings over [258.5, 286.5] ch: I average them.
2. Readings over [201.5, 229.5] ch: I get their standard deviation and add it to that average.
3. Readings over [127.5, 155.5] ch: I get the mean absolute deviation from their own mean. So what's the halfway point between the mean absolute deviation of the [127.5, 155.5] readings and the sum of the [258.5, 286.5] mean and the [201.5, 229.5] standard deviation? 18.7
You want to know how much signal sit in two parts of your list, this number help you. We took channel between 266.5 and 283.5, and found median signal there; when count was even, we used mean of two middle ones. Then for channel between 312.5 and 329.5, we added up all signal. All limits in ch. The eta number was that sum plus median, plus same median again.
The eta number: 614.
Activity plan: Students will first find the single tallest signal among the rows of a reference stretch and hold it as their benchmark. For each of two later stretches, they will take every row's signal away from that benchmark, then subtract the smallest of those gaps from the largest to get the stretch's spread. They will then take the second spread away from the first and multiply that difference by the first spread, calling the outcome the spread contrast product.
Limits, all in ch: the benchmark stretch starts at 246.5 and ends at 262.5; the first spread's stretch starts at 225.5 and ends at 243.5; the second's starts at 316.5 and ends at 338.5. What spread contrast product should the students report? 5.3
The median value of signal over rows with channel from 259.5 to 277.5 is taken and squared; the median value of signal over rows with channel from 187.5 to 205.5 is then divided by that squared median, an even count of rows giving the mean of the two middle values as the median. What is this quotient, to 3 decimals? 0.031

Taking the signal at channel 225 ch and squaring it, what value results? 1316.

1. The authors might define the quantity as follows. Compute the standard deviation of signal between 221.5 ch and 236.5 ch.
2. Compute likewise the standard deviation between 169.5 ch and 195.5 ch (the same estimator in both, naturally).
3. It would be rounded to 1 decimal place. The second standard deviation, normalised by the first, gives 1.2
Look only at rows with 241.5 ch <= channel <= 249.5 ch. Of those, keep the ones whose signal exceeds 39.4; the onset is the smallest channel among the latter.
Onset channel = 242 ch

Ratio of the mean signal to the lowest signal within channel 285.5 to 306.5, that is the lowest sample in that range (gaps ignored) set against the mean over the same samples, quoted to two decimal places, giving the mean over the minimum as 1.08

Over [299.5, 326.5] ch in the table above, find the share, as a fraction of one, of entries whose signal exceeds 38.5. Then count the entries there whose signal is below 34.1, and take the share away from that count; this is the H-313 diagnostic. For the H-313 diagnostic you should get 27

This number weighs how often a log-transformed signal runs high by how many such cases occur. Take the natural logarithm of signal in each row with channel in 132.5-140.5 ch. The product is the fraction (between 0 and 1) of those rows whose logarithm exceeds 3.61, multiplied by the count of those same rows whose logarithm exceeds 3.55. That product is 8.0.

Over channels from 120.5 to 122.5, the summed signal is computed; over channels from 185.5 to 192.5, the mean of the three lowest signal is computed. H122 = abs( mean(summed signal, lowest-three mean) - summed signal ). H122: 28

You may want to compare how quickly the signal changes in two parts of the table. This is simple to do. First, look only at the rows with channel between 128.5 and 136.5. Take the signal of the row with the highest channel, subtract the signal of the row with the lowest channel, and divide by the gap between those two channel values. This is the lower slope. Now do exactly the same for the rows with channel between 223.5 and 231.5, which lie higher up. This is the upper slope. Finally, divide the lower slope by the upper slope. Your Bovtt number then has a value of -1.12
